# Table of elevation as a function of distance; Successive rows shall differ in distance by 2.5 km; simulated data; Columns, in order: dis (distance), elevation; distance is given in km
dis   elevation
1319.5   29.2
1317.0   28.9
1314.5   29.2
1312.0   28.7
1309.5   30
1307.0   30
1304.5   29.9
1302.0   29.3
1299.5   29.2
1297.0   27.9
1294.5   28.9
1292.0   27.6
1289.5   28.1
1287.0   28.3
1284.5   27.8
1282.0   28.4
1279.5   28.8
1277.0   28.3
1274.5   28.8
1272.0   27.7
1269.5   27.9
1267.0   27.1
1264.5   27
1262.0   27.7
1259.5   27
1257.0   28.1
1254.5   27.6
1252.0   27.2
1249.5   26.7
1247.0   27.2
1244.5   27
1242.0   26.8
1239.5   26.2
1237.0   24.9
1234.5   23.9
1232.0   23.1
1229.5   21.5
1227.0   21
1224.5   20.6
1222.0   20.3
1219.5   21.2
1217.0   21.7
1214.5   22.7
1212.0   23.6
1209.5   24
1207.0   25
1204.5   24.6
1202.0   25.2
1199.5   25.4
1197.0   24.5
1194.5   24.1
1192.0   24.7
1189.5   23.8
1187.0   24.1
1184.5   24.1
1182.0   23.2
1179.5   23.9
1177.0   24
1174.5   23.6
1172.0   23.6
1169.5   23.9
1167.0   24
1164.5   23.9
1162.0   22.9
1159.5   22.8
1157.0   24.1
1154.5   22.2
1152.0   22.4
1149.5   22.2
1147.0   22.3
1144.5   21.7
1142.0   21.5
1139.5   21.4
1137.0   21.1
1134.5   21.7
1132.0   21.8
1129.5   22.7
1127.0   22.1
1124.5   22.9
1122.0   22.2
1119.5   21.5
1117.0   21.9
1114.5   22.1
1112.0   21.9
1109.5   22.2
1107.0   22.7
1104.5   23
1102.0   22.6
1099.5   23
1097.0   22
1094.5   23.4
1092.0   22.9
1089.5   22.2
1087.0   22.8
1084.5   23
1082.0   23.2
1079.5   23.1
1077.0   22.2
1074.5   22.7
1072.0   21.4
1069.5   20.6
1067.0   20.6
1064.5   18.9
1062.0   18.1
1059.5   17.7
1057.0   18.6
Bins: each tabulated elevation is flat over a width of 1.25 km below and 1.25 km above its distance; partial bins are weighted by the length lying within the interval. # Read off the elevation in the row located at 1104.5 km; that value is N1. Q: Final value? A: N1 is 23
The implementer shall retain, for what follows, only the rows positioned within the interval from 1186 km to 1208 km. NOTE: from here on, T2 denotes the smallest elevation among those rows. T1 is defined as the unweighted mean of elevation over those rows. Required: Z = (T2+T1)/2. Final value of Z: 24.2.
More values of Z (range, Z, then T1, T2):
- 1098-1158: 21.7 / 22.2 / 21.1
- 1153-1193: 22.9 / 23.7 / 22.2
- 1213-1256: 22.2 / 24.1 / 20.3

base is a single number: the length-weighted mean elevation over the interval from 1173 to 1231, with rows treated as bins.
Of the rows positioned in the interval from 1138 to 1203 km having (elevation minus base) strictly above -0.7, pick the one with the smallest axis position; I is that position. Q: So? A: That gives 1157.0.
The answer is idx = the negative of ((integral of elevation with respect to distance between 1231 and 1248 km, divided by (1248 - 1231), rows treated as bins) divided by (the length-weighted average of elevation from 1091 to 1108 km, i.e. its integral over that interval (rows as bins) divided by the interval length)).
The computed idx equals -1.1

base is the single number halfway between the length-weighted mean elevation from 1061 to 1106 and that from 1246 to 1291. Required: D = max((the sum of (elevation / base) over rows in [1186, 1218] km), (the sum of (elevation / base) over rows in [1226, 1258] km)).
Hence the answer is 13.3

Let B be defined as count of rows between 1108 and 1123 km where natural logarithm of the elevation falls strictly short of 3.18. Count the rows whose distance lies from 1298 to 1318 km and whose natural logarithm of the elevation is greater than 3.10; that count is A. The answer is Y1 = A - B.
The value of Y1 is 2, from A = 8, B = 6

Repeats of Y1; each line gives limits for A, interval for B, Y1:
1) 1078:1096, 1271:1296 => 7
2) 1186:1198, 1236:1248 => 5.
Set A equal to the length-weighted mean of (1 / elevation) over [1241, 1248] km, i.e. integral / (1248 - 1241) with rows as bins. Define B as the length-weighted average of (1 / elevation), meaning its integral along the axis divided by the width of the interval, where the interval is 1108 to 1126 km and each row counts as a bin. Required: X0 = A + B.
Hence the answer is 0.082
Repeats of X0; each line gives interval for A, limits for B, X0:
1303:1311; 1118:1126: 0.079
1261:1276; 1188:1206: 0.077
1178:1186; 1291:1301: 0.077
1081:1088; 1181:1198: 0.085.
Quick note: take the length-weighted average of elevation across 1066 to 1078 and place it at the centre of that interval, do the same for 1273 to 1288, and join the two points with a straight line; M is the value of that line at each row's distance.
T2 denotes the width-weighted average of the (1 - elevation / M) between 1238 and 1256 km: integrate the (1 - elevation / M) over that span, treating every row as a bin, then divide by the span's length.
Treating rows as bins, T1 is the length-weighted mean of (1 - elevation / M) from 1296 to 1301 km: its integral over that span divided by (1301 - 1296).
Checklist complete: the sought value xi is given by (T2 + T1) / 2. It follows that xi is 0.013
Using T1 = 0.013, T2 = 0.012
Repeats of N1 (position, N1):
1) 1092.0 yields 22.9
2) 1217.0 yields 21.7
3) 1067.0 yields 20.6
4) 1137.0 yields 21.1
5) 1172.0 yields 23.6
